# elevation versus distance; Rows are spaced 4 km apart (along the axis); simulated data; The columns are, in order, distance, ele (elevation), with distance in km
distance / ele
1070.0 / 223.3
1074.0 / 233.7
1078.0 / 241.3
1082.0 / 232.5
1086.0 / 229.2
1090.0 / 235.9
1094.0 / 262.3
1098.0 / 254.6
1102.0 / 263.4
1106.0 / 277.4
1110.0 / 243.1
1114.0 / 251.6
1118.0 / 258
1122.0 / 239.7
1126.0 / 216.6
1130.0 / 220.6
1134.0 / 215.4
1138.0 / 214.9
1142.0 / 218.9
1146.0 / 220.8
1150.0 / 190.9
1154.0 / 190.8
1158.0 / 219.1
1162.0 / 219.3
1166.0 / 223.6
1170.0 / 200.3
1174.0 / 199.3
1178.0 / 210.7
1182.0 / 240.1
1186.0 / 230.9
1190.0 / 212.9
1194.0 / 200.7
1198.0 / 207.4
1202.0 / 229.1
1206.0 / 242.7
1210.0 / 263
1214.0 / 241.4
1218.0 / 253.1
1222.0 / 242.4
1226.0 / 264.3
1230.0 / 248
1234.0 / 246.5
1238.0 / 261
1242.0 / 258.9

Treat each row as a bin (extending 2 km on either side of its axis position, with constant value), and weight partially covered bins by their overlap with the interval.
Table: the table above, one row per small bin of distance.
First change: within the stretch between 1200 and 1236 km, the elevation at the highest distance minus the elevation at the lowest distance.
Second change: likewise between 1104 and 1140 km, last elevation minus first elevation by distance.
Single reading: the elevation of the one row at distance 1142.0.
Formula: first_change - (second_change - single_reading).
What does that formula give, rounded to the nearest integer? 299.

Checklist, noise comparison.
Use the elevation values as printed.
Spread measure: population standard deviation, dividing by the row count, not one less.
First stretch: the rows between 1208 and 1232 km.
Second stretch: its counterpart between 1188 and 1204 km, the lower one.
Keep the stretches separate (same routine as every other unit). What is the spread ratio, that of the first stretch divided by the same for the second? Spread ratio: 0.86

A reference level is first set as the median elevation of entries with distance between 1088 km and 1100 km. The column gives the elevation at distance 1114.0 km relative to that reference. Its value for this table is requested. -3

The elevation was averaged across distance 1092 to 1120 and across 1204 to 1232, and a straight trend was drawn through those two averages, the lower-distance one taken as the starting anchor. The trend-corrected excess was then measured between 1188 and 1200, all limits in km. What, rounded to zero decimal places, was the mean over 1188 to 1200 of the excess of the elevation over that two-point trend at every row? -45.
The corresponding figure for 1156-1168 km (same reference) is -34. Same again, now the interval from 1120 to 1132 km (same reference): -32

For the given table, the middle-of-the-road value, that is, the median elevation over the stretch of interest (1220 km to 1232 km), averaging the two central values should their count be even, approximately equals 248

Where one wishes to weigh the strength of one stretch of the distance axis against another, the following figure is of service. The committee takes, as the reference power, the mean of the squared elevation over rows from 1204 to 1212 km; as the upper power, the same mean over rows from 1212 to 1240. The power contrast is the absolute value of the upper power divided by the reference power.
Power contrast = 0.98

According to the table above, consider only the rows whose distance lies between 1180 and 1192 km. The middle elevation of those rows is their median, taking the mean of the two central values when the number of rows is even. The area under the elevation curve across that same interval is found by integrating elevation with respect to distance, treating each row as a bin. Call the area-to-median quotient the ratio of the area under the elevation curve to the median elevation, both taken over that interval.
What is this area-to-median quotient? 11.8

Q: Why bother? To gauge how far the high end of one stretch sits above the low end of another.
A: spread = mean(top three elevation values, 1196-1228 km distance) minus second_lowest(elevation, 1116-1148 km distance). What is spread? 45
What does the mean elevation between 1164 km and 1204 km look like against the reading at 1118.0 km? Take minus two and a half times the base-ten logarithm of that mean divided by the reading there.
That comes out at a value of 0.20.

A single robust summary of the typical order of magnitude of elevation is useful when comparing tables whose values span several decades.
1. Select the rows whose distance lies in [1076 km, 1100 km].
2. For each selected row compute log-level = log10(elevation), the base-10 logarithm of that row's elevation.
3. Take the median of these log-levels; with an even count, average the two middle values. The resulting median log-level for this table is 2.38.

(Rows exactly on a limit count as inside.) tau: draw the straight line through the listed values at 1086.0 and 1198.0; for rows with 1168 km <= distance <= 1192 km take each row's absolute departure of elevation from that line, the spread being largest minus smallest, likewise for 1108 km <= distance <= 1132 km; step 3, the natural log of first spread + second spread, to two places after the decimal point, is 4.16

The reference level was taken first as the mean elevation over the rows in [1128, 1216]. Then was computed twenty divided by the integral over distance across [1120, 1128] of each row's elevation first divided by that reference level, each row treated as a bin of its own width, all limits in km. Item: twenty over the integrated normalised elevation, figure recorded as 2.4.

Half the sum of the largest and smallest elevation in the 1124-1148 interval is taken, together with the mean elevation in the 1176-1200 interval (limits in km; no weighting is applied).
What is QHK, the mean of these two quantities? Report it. 217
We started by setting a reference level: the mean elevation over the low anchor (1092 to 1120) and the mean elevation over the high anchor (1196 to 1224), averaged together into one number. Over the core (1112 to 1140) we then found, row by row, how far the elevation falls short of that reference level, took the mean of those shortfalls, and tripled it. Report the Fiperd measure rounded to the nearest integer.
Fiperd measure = 55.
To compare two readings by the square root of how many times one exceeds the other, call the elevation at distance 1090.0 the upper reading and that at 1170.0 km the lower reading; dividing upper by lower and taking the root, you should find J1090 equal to 1.09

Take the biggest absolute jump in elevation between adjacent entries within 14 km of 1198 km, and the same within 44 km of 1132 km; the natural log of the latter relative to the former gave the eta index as 0.46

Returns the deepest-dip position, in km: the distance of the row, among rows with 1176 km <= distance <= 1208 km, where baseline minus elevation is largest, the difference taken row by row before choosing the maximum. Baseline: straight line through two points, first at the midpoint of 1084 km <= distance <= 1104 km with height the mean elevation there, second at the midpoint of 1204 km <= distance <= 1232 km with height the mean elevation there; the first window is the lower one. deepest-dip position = 1194.0 km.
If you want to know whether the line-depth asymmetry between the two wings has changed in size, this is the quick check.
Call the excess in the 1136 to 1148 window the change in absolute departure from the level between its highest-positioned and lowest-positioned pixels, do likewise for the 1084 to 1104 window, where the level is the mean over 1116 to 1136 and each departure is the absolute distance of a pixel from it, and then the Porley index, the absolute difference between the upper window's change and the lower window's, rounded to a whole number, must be 38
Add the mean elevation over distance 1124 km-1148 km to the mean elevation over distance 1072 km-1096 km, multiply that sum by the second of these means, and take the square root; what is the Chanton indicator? 331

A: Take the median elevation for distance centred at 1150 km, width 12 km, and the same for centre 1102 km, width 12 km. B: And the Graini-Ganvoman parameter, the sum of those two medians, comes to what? 454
